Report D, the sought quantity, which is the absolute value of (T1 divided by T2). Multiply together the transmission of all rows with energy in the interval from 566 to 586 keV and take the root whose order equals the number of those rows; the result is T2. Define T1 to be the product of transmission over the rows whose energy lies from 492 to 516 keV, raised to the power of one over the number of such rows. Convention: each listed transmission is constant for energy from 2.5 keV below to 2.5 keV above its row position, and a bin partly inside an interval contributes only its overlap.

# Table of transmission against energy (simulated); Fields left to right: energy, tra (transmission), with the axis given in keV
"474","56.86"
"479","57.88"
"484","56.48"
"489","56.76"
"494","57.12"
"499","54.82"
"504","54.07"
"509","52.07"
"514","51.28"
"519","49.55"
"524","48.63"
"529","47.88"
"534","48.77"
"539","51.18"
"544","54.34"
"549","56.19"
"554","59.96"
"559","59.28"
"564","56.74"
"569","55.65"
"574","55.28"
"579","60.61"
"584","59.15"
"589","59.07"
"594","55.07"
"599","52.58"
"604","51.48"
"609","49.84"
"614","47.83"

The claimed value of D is 0.93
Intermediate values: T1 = 54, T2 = 57.6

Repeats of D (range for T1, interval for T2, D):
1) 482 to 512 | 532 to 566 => 1.00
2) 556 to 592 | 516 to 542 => 1.18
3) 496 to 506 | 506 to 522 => 1.07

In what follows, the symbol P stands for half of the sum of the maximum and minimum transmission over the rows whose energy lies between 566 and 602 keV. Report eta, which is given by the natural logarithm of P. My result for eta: 4.04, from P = 57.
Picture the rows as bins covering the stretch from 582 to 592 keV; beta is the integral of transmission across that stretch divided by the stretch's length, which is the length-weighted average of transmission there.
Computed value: 58.9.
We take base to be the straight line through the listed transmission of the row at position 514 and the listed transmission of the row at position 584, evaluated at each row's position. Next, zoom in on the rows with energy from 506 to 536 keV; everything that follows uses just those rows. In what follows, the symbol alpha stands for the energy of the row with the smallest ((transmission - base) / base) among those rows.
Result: 529 keV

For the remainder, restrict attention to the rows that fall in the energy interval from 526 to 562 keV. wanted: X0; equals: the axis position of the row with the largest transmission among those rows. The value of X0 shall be 554 keV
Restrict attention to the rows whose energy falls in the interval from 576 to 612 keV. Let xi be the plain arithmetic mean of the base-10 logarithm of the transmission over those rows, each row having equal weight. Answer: 1.74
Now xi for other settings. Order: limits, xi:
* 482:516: 1.74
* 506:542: 1.70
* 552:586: 1.76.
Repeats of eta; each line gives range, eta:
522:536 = 3.88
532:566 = 4.00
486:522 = 3.98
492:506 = 4.02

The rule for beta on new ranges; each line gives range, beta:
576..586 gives 59.7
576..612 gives 55.3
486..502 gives 56.2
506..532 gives 49.9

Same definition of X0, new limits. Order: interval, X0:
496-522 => 499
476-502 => 479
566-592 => 579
